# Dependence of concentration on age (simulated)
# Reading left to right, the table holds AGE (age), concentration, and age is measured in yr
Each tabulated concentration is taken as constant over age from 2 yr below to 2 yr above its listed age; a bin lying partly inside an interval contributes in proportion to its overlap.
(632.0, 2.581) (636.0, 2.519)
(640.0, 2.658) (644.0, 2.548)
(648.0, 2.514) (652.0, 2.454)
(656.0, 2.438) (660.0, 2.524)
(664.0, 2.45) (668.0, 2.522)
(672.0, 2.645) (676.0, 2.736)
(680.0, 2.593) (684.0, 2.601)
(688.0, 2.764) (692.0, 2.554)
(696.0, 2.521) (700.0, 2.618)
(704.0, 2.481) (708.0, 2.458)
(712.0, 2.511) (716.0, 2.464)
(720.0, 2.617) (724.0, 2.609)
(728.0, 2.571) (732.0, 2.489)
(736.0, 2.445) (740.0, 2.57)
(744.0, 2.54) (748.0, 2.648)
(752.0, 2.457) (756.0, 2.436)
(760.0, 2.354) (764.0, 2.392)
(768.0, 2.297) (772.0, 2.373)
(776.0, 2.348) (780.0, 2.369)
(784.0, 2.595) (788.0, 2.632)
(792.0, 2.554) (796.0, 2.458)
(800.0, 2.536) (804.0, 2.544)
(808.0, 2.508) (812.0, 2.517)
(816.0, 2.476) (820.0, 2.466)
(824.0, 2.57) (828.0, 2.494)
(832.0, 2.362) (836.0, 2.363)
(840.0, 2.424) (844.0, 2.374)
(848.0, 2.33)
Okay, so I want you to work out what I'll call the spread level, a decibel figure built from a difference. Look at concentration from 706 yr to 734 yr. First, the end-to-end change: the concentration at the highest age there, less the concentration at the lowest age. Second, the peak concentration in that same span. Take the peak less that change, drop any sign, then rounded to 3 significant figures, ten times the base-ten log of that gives 4.13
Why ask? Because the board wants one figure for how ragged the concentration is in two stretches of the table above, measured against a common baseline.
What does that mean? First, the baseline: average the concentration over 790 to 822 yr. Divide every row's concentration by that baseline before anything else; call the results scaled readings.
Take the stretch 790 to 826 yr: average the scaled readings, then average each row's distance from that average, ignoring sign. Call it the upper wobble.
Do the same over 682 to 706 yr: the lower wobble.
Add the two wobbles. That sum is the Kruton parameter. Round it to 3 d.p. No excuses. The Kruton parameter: 0.042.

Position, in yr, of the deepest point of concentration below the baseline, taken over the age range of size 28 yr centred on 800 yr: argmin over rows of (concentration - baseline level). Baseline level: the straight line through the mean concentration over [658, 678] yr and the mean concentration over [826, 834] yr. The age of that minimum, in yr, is 796.0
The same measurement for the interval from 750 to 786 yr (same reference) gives 768.0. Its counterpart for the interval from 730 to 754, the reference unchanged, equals 736.0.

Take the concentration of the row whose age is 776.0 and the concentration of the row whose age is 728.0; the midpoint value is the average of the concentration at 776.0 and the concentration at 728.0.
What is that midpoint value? 2.46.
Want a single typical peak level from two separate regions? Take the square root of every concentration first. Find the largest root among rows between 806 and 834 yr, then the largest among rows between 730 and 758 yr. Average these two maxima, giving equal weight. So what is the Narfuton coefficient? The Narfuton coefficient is 1.62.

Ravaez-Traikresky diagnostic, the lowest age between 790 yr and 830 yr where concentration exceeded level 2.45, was 792.0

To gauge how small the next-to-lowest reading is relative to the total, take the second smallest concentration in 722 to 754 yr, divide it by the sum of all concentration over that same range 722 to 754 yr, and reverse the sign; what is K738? -0.121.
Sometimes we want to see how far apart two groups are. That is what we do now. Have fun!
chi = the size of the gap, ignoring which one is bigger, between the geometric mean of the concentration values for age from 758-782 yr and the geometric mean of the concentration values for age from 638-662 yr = 0.166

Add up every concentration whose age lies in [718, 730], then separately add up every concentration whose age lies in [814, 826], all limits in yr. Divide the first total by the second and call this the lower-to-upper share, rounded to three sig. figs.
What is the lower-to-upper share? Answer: 1.04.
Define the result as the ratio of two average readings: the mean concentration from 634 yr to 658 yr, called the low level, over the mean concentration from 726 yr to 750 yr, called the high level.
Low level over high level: 0.991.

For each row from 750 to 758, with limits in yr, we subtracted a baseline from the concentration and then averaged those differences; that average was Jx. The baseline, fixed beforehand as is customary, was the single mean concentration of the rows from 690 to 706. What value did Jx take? -0.10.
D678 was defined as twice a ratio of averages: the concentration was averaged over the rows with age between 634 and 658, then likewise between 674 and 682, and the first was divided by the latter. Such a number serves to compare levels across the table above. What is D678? 1.89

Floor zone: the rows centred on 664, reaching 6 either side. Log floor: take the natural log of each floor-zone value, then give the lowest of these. 0.896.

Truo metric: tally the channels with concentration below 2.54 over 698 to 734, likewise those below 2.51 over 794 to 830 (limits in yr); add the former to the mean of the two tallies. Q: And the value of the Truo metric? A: 10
